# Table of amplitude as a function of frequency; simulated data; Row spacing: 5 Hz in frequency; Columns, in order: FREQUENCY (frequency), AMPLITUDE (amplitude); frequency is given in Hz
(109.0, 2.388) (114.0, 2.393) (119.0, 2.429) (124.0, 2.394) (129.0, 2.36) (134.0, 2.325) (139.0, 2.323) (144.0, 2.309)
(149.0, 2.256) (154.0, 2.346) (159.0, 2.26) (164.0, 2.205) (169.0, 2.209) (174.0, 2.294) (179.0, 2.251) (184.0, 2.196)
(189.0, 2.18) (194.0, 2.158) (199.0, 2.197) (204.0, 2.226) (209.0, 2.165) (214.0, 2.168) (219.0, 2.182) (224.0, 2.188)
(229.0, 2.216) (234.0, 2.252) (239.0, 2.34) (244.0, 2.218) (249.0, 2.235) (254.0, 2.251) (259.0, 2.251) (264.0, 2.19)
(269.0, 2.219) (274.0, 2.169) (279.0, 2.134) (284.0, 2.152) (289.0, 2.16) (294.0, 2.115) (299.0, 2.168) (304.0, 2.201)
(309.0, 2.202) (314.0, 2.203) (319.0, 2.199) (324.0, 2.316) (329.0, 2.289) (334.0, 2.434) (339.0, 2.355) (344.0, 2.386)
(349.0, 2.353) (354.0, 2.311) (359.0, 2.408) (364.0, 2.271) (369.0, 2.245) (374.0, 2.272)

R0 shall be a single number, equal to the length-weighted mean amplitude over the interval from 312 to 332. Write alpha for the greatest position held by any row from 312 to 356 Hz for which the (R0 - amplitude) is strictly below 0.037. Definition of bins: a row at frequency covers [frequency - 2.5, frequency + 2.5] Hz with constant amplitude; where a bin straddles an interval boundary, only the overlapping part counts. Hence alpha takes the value 354.0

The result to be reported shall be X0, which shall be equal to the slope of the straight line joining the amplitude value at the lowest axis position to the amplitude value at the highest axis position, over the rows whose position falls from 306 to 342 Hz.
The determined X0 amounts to 0.0051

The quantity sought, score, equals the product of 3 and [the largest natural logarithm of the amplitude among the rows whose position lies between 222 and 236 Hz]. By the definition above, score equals 2.44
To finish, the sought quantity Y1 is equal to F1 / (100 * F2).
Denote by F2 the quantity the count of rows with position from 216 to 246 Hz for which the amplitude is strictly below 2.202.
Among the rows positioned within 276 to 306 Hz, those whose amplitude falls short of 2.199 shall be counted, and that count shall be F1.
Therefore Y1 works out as 0.025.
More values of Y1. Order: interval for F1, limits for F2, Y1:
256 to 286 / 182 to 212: 0.008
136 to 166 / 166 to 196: 0.000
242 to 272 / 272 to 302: 0.002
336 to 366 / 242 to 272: 0.000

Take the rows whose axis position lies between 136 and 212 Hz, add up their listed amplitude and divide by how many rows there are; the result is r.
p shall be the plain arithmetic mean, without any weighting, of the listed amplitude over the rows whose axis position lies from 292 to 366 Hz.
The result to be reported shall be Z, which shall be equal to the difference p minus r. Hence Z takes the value 0.04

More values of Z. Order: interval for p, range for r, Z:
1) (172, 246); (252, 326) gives 0.02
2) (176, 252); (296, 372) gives -0.08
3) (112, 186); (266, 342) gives 0.08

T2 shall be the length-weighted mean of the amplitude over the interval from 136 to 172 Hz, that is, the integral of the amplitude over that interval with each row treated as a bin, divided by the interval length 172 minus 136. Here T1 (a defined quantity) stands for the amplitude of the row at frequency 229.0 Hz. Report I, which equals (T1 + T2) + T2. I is 6.76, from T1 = 2.216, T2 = 2.27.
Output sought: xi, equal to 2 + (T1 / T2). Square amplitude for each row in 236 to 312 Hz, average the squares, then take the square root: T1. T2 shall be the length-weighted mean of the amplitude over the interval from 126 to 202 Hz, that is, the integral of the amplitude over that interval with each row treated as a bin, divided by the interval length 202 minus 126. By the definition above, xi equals 2.97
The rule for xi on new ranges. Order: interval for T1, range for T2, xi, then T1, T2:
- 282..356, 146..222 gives 3.02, 2.26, 2.22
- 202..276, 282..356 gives 2.98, 2.22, 2.26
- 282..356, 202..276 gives 3.02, 2.26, 2.22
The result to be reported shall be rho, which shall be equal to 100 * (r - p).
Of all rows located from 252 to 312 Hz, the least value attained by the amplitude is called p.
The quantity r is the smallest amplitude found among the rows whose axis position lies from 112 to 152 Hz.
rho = 14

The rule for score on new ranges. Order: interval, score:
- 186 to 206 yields 2.40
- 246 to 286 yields 2.43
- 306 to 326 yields 2.52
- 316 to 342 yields 2.67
